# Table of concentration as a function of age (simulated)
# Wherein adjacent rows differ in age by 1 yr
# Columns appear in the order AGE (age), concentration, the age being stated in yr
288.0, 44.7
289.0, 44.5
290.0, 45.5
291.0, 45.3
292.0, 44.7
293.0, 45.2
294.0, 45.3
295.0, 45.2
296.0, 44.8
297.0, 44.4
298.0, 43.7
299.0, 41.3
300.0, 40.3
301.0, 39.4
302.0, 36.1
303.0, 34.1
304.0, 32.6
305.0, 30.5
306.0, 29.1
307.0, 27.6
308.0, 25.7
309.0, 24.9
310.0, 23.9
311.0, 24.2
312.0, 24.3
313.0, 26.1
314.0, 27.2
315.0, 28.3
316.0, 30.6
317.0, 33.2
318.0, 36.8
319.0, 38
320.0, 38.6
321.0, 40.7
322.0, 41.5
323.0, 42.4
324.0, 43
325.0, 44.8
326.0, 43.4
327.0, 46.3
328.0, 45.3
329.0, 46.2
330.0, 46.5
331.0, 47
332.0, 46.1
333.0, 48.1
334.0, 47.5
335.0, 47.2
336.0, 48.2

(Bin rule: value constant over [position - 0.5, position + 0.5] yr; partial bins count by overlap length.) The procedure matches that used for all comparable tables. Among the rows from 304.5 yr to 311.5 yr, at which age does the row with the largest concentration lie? 305.0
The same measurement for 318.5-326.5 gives 325.0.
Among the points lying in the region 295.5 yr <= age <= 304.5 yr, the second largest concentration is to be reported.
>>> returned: 44.4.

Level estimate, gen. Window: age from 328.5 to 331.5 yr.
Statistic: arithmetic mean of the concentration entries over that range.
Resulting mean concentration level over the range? 46.6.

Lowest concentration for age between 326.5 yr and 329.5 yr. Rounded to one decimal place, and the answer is 45.3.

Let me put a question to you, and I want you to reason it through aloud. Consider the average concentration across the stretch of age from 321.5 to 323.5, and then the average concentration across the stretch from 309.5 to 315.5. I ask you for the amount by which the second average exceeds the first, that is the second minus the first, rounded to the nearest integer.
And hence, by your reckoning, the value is -16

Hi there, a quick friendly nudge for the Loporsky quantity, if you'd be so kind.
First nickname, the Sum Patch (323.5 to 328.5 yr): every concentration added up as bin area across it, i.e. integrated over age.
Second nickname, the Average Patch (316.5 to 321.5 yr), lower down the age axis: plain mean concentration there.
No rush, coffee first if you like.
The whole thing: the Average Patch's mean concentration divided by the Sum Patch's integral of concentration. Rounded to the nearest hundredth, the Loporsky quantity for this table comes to 0.17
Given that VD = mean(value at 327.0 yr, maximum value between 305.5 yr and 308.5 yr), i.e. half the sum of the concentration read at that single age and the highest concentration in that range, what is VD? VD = 38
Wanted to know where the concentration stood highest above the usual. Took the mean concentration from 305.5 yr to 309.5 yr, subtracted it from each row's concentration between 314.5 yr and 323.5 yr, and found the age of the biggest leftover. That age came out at 323.0 yr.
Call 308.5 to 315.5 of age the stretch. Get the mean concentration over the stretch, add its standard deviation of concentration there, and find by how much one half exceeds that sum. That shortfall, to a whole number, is -27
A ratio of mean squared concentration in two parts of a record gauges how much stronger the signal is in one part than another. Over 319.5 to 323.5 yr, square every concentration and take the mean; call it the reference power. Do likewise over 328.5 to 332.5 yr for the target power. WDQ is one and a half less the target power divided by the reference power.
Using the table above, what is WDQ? 0.2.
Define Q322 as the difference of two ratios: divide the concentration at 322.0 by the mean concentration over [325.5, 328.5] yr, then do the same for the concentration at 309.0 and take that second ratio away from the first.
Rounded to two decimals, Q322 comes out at 0.37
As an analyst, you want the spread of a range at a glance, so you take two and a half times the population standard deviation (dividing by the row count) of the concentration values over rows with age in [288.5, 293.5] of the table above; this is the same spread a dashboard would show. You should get 1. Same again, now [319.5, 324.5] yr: 4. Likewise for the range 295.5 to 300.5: 4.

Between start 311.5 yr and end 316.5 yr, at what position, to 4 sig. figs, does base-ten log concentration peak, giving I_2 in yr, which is 316.0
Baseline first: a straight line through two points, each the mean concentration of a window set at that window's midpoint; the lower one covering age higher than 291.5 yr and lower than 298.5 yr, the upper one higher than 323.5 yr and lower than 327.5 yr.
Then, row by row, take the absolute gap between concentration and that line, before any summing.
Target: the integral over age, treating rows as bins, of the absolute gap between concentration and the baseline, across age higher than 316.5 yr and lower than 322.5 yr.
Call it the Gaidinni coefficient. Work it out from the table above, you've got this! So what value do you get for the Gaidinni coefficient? 38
